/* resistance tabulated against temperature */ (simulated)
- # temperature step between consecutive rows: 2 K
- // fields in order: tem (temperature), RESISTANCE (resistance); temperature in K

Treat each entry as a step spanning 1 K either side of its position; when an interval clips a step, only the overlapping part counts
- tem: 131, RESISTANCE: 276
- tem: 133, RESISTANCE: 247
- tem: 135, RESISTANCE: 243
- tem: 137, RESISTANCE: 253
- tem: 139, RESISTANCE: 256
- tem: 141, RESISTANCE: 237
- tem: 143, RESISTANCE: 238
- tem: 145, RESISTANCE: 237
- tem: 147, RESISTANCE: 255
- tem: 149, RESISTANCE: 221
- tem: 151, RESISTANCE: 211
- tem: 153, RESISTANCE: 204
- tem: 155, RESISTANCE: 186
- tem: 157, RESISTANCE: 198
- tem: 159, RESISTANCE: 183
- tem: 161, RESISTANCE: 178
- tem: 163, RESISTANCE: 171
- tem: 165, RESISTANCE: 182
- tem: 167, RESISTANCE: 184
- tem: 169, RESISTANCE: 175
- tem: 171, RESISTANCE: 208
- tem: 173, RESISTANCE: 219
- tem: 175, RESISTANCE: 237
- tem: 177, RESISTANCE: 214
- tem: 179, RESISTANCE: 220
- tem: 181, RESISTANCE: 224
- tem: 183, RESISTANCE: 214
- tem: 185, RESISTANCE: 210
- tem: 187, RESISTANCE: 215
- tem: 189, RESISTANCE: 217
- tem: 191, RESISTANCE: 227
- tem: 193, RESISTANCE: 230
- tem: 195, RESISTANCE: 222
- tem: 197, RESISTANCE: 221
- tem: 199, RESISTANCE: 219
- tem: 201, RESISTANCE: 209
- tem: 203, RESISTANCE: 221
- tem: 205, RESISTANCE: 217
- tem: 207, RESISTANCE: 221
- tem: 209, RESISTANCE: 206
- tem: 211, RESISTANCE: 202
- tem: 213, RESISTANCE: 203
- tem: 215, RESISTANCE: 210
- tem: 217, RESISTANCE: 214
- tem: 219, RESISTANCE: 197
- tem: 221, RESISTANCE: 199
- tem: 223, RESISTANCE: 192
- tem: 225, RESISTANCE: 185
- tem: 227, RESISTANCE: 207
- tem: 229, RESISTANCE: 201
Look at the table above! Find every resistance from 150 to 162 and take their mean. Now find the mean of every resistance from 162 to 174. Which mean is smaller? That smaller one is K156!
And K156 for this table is 190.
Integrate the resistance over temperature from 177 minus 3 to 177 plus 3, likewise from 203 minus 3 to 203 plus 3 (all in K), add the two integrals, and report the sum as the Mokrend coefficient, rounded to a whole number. 2636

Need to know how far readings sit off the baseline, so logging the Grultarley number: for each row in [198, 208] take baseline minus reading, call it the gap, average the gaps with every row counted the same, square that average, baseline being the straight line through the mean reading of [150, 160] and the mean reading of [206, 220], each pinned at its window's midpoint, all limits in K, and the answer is 138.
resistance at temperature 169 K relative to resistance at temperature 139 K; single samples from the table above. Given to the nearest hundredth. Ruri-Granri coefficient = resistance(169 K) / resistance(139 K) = 0.68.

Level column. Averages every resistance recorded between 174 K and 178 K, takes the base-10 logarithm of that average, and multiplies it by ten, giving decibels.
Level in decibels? 23.5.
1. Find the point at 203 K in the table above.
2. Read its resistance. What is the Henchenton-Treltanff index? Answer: 221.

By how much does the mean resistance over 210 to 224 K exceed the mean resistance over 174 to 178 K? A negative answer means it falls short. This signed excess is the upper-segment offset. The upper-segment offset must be -23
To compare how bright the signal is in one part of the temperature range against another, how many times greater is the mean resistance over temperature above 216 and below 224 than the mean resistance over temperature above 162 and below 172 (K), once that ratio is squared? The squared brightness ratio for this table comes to 1.2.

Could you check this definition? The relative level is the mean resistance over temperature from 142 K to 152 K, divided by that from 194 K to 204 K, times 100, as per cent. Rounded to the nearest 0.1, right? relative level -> 106.4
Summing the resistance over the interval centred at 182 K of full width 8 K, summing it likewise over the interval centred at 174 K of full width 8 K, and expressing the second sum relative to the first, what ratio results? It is 1.01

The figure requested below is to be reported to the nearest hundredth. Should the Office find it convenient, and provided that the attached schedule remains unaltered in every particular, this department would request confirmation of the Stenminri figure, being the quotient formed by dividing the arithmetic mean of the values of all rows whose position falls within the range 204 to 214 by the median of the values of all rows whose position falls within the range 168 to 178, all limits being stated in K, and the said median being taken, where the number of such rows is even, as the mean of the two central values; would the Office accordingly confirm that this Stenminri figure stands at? 0.98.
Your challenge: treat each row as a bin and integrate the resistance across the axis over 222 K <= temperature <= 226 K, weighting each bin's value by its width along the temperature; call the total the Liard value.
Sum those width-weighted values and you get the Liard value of 754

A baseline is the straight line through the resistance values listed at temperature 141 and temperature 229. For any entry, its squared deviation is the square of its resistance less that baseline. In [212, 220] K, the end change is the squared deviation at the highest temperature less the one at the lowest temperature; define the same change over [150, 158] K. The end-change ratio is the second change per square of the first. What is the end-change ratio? 0.29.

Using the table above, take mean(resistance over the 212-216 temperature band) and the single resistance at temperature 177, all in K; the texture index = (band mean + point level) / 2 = 210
